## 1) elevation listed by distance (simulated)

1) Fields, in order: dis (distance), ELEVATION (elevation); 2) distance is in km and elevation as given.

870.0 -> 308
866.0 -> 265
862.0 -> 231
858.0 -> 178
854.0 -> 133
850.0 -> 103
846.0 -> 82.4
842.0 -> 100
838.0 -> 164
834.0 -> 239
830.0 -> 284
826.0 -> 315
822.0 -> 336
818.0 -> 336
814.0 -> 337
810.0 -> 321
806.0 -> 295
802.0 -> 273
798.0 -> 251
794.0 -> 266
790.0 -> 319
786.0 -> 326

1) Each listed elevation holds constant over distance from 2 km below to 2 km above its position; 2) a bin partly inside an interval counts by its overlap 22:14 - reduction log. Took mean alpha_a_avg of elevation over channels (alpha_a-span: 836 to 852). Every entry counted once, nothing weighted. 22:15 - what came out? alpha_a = 112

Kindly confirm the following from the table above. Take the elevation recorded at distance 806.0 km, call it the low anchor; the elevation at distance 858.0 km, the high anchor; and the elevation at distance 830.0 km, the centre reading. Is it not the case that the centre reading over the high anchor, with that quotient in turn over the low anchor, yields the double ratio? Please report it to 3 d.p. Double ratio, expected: 0.005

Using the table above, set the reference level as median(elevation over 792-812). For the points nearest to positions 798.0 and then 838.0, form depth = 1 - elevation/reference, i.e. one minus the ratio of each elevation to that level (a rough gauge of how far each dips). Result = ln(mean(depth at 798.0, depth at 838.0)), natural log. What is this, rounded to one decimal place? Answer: -1.4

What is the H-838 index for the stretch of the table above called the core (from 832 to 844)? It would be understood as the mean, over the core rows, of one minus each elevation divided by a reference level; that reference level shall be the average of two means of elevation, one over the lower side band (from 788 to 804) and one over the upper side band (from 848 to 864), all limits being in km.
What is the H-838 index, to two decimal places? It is 0.24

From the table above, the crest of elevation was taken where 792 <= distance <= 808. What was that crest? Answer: 295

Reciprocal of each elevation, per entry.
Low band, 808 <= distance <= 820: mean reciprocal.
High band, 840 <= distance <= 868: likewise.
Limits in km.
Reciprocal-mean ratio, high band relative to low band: 2.5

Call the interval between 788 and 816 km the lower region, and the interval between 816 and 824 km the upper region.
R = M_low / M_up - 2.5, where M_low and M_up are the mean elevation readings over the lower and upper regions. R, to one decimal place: -1.6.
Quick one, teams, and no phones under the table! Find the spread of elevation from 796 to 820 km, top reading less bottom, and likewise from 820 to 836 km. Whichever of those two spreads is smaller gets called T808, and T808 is 86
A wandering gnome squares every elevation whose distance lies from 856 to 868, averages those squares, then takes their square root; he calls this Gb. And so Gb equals 228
